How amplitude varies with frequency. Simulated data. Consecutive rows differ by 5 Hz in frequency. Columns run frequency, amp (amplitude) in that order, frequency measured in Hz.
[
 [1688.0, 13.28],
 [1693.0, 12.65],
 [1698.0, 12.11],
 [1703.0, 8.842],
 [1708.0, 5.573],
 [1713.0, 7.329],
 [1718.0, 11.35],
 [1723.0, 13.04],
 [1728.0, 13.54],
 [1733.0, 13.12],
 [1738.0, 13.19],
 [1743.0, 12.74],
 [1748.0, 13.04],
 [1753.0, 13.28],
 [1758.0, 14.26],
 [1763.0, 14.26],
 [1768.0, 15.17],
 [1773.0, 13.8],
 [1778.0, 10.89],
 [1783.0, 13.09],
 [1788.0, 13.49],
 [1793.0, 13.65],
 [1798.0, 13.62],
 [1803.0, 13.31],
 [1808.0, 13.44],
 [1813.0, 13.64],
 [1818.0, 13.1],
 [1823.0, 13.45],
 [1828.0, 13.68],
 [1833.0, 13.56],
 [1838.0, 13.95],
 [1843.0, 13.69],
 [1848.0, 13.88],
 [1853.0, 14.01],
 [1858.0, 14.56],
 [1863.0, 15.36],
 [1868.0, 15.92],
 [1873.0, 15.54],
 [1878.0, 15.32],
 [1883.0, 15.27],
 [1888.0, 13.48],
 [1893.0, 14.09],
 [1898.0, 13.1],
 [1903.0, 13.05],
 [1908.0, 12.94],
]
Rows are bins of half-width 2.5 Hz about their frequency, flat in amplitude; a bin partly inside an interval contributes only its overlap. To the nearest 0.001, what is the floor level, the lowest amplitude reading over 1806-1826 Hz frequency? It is 13.100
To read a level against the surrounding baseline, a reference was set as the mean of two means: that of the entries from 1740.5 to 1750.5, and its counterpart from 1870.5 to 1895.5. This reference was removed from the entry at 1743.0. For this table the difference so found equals -1.1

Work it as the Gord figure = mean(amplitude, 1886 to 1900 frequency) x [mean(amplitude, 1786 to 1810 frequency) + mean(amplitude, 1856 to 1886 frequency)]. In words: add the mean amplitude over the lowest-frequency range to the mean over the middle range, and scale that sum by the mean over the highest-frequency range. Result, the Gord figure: 391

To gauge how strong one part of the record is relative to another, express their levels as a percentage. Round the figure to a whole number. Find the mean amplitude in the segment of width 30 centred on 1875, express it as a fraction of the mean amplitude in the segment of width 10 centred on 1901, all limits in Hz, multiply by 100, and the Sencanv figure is 116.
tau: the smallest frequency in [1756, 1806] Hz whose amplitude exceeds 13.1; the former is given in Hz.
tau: 1758.0 Hz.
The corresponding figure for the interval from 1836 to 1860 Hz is 1838.0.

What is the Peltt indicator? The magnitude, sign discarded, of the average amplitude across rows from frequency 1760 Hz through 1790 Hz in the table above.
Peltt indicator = 13.5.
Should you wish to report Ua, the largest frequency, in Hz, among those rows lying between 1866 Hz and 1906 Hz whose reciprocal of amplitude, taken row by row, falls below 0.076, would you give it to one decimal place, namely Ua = 1893.0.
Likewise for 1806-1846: 1843.0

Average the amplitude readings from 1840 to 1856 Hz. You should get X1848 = 13.9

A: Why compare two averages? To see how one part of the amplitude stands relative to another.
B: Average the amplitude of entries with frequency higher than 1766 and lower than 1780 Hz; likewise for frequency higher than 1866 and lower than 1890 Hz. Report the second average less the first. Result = 1.8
